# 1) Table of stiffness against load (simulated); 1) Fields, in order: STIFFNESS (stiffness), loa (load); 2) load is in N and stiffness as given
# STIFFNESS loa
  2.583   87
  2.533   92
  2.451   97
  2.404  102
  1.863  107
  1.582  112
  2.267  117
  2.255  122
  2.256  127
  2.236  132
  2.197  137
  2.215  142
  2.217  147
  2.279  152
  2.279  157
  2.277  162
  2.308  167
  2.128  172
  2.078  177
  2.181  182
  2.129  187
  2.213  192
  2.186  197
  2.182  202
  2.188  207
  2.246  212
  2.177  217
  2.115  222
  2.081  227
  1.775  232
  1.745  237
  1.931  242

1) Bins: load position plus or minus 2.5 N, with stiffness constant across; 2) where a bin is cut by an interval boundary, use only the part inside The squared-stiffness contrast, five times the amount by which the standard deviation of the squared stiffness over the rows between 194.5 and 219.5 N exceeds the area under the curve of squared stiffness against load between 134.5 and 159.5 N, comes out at -625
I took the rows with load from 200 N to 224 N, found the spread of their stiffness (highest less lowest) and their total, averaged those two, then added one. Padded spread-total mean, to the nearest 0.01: 6.52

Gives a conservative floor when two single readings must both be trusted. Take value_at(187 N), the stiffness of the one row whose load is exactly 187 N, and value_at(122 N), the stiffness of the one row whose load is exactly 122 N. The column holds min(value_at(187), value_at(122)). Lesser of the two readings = 2.13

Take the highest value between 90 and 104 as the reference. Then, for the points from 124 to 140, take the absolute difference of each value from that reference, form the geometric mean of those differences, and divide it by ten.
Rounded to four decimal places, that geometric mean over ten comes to 0.0302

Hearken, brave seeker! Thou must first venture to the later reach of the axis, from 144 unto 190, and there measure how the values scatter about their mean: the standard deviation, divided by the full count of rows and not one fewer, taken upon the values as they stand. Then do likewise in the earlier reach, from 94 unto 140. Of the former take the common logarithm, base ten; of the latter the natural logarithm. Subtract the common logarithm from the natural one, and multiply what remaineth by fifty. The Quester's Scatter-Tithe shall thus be -12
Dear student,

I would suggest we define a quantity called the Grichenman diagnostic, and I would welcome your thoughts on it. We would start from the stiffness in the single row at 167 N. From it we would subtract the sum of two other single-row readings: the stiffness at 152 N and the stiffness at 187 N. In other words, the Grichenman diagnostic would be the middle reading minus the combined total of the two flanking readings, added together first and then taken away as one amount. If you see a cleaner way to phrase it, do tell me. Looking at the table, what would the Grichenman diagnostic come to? -2.1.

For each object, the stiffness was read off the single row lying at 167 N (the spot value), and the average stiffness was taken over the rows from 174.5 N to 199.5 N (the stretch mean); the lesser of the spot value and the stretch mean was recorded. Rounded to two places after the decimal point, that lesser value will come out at 2.16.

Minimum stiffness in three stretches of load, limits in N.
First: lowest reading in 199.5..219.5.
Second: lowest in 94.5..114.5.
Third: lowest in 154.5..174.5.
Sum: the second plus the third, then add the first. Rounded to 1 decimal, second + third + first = 5.9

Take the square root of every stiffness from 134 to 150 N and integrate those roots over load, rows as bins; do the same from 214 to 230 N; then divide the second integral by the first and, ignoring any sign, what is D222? 0.98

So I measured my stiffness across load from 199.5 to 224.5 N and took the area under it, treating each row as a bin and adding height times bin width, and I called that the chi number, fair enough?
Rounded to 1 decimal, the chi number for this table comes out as 54.5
